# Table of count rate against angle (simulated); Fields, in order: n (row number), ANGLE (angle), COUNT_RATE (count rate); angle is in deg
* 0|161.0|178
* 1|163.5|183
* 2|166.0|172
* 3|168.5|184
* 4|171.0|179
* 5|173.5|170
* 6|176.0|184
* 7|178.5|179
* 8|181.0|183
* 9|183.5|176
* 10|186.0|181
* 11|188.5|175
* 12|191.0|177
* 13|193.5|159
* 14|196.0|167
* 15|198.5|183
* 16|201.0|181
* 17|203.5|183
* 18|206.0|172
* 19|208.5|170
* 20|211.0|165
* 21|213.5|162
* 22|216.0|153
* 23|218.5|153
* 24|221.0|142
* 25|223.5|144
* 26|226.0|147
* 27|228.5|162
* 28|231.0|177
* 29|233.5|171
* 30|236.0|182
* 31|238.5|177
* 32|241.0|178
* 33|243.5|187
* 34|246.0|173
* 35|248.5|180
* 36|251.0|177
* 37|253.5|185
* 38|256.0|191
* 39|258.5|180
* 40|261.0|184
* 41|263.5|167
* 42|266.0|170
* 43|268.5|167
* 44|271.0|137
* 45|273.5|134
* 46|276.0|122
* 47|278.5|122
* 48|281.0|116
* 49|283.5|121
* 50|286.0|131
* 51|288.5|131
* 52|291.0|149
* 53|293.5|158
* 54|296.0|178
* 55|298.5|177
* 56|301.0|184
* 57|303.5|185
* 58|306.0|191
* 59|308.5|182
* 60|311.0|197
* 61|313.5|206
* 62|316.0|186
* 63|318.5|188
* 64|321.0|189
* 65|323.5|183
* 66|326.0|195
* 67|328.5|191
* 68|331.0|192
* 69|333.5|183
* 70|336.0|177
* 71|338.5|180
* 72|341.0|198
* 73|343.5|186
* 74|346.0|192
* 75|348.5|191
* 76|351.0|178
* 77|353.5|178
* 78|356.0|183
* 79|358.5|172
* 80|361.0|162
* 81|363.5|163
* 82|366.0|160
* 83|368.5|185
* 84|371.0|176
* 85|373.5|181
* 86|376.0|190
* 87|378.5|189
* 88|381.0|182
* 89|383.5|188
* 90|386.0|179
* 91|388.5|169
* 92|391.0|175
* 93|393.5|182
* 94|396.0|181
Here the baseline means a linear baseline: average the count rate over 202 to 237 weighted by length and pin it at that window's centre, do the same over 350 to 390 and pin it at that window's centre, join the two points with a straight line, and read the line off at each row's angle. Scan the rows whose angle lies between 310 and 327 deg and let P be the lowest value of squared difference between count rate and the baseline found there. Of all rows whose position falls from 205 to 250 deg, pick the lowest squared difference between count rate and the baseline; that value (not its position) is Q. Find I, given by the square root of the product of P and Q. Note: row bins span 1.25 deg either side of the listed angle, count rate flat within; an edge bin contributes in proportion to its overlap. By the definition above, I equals 5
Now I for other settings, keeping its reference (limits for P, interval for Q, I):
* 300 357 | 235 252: 18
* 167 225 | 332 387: 0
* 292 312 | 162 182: 73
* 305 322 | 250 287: 2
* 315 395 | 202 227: 0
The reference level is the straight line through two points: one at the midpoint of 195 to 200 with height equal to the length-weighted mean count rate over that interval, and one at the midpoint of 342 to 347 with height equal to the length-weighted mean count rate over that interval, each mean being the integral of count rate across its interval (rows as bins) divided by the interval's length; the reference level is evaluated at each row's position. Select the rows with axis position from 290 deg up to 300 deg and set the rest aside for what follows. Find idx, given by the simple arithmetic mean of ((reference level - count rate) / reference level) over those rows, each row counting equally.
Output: 0.10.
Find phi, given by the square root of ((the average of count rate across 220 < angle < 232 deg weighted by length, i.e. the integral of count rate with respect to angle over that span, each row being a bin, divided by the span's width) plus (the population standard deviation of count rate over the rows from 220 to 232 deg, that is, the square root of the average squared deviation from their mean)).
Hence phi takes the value 12.9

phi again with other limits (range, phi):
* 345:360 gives 13.7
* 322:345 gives 13.9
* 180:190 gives 13.5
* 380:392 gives 13.6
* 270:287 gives 11.5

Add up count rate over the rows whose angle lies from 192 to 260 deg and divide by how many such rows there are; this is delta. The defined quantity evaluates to 170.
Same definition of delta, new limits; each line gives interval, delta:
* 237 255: 180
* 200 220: 167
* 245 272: 174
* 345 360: 182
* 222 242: 167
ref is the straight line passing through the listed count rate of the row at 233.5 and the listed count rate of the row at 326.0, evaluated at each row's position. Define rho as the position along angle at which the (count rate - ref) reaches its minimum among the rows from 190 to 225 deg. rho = 221.0 deg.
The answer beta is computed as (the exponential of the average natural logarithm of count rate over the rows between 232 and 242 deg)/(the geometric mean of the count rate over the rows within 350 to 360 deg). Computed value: 1.00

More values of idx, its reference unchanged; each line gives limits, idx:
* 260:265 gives 0.03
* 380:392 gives 0.08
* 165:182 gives -0.03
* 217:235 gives 0.12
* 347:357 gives 0.04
